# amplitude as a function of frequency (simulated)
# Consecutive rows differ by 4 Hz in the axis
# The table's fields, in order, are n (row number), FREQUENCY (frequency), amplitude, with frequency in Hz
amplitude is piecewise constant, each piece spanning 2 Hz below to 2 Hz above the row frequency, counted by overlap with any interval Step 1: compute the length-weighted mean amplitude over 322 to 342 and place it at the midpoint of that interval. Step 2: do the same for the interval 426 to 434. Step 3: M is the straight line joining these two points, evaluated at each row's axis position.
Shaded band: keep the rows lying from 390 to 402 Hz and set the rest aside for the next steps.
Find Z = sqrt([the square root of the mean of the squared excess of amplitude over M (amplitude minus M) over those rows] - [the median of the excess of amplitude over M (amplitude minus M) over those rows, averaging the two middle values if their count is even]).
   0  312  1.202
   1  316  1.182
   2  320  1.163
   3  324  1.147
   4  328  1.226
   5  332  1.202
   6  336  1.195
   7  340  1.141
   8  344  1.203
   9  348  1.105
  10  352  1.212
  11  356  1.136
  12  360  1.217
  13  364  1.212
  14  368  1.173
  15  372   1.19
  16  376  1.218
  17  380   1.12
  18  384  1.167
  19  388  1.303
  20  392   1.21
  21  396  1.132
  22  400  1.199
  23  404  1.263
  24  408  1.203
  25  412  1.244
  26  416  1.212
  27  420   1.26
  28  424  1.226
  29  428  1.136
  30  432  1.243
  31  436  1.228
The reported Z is 0.15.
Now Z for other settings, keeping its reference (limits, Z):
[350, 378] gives 0.05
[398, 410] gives 0.17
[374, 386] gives 0.25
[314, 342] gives 0.17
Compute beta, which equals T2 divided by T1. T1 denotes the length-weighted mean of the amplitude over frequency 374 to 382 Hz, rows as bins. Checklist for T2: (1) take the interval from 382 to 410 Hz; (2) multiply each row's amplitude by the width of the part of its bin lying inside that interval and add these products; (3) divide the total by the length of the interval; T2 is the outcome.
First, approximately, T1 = 1.17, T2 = 1.21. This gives 1.04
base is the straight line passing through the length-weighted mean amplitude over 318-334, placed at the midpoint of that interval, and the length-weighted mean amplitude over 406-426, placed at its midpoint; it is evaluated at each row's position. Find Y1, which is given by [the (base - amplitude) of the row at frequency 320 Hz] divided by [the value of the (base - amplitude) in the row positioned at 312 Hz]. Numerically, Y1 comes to -0.8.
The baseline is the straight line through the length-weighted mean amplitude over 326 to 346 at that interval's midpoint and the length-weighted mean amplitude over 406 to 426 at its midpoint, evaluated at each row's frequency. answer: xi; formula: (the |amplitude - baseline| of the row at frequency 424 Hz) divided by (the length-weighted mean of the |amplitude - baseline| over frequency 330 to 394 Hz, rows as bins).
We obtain 0.2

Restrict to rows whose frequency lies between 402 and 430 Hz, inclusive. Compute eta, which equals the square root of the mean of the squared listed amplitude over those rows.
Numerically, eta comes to 1.22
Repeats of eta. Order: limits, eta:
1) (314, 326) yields 1.16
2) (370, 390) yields 1.20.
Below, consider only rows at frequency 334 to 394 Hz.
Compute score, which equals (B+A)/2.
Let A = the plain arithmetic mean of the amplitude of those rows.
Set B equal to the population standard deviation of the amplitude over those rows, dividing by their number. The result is 0.617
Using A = 1.19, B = 0.048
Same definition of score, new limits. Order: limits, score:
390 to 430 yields 0.626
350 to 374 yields 0.609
